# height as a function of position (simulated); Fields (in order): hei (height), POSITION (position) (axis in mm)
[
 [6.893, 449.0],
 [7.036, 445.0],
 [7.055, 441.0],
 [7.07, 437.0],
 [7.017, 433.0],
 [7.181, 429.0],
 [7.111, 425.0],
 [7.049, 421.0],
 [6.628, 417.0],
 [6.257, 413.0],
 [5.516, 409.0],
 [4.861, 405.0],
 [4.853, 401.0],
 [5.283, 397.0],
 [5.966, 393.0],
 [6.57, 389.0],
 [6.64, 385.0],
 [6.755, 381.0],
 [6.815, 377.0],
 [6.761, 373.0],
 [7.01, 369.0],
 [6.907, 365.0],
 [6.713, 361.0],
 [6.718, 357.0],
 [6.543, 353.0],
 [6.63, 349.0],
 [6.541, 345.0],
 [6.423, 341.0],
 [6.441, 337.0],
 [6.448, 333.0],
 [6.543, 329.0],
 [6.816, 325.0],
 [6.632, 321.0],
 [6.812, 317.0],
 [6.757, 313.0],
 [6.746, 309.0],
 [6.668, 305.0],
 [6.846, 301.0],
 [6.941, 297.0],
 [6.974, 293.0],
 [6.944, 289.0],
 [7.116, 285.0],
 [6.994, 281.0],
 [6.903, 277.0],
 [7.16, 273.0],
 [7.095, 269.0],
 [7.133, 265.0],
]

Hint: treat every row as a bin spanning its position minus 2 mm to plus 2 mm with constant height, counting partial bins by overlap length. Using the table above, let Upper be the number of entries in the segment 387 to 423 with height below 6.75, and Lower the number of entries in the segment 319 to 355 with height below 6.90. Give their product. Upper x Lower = 72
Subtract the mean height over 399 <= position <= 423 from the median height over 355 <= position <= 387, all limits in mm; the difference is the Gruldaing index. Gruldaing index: 0.9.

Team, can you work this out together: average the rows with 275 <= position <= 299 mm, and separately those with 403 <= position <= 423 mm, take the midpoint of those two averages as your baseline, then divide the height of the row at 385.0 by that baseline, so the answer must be 1.02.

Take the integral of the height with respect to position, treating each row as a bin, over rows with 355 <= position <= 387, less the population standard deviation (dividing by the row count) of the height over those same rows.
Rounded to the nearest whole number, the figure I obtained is 217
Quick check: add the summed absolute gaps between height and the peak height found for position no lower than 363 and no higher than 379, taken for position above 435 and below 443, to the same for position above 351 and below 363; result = 1.2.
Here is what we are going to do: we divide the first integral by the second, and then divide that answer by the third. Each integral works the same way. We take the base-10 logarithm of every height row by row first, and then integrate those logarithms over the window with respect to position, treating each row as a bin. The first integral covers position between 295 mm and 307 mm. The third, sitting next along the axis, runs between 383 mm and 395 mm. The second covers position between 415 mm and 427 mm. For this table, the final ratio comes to 0.103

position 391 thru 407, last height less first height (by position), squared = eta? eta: 1.22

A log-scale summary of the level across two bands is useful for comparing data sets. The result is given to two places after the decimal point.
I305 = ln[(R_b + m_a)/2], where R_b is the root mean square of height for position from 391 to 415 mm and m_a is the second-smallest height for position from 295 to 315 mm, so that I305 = 1.81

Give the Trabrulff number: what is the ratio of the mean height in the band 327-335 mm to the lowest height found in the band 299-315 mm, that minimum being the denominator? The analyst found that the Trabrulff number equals 0.97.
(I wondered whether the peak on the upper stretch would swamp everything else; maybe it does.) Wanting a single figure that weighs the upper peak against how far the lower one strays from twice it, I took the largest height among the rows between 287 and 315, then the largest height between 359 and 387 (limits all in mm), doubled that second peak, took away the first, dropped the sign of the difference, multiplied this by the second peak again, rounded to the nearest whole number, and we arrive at 49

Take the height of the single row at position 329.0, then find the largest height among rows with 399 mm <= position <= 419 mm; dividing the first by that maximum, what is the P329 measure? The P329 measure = 0.99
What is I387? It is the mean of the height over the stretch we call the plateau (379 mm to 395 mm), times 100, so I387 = 648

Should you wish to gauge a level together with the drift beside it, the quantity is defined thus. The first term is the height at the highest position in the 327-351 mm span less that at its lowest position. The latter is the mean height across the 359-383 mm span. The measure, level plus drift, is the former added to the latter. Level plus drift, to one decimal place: 6.9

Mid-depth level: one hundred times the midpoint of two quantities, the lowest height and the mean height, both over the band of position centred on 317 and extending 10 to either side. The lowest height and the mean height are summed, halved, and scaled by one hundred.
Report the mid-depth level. 669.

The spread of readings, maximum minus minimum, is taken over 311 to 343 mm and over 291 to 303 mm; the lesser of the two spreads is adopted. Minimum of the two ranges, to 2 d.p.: 0.13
